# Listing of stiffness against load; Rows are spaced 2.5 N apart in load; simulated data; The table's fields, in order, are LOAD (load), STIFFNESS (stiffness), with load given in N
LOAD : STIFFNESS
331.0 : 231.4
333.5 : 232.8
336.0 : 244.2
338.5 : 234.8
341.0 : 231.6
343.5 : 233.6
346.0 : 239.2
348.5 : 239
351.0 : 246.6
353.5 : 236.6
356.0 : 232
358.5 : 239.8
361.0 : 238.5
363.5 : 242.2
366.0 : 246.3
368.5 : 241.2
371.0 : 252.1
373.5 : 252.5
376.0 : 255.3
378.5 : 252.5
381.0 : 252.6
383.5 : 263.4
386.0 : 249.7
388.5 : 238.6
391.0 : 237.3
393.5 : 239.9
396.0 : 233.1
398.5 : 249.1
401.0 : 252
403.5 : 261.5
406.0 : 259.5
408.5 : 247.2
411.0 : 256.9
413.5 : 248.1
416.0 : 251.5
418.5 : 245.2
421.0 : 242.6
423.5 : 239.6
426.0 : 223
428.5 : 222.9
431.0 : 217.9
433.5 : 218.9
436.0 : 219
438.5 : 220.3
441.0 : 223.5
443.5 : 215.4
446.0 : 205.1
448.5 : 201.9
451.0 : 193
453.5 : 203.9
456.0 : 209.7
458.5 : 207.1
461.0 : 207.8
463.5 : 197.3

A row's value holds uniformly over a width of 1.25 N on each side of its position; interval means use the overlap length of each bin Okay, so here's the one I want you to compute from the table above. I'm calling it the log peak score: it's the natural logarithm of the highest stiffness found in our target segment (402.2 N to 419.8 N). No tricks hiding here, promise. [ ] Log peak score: 5.57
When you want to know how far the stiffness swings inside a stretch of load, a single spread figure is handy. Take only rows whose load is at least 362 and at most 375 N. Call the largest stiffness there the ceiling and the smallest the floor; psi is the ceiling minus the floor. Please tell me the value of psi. 11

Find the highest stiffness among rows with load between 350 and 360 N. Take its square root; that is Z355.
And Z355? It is 15.7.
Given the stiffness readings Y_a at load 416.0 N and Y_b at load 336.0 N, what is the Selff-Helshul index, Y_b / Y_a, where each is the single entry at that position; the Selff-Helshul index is 0.97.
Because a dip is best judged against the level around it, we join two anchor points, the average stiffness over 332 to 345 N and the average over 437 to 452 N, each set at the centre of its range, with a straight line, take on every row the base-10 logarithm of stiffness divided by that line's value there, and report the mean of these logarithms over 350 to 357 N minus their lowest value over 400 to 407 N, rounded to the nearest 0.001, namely -0.046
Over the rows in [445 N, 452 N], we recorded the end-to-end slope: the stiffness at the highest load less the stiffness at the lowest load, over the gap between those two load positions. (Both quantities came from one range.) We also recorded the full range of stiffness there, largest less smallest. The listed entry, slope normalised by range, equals -0.20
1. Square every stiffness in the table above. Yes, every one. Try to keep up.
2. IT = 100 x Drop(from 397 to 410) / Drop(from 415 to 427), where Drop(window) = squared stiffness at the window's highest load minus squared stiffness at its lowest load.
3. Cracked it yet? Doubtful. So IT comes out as 7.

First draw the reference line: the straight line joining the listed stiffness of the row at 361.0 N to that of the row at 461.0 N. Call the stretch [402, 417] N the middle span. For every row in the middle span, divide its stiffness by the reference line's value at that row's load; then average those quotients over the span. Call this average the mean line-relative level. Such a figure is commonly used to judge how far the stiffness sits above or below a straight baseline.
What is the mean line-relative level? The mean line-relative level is 1.14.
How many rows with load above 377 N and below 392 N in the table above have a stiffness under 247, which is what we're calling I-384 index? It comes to 2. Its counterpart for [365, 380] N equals 2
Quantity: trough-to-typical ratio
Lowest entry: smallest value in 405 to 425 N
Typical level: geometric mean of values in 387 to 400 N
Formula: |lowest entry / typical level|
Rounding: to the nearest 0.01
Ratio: 1.00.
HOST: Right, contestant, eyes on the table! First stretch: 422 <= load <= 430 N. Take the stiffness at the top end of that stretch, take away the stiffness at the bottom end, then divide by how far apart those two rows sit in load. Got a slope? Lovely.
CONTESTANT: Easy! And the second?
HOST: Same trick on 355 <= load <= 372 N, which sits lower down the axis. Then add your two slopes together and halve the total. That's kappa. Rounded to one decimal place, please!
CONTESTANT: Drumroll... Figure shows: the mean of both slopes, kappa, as -1.0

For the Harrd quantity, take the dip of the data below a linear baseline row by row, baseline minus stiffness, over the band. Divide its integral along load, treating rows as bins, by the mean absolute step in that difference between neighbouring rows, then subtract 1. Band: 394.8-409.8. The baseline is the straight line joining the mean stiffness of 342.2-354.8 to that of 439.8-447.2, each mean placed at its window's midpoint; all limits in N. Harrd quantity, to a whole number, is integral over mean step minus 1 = -45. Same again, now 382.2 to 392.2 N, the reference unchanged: -24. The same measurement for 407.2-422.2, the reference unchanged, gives -67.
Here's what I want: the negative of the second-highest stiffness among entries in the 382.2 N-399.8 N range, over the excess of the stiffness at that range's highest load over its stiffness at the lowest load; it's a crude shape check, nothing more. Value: 17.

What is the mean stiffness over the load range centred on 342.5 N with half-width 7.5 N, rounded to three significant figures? 237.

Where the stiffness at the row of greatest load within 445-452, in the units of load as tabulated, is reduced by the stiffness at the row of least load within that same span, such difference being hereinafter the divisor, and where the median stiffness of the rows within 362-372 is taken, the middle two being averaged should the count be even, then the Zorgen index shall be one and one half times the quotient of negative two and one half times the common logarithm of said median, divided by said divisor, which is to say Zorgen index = 0.74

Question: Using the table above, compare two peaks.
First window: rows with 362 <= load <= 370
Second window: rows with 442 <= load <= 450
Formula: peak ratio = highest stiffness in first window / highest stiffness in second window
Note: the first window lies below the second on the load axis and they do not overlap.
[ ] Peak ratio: 1.14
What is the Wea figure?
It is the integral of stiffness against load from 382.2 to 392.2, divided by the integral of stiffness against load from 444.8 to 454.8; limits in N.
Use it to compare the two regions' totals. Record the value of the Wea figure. 1.2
